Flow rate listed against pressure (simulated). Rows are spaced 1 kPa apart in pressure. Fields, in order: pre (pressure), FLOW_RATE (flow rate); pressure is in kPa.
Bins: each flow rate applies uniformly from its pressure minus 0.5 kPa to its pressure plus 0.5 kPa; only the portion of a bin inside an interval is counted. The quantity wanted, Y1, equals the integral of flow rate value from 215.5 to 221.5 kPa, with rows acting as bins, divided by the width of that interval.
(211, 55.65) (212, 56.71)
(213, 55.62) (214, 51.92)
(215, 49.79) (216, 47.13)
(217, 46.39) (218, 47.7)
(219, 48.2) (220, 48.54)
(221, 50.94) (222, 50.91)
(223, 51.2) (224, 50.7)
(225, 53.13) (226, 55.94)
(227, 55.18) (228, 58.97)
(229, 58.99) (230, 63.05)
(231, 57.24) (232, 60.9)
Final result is 48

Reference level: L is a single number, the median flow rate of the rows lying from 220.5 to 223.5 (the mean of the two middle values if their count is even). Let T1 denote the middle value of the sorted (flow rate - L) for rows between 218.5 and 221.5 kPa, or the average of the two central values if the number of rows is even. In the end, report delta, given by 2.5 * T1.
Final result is -6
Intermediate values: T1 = -2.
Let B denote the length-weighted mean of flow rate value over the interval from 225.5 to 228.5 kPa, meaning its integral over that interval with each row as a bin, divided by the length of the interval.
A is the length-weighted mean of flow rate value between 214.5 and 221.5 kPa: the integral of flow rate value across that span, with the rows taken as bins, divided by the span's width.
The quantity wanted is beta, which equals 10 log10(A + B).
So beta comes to 20.22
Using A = 48.4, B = 57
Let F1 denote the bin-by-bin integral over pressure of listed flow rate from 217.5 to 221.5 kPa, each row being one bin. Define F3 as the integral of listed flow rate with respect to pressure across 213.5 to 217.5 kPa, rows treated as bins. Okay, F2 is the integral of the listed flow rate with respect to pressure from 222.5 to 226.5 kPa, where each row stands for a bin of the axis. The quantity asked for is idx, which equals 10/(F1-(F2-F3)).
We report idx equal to 0.0557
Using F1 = 195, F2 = 211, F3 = 195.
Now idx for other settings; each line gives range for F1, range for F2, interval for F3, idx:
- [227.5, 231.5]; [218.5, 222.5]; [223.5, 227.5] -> 0.0393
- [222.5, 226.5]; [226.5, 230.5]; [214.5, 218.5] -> 0.0603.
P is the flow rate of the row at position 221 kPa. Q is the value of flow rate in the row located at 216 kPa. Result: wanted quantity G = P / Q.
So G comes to 1.08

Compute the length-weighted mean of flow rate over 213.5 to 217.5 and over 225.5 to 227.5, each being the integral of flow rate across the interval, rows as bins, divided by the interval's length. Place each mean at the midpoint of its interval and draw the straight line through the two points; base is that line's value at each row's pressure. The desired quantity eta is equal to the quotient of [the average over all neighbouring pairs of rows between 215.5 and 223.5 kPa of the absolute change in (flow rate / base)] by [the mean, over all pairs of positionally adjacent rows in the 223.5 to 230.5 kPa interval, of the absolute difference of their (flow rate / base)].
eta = 0.4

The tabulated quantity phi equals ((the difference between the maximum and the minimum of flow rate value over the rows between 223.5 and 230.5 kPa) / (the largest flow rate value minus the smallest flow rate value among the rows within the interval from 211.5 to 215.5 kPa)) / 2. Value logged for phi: 0.9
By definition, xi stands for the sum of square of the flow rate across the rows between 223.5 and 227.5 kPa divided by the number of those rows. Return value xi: 2892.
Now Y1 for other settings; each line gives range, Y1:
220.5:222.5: 51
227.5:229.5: 59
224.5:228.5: 56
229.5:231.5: 60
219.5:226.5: 52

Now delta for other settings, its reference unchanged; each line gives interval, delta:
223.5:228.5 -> 11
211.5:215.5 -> 7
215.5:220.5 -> -8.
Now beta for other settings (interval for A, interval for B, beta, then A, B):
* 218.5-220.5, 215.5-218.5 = 19.80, 48.4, 47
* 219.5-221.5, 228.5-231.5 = 20.39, 49.7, 60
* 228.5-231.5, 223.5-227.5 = 20.55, 59.8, 54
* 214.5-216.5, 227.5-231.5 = 20.34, 48.5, 60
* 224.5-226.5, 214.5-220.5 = 20.11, 54.5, 48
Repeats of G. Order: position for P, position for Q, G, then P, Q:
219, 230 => 0.76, 48.2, 63.05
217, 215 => 0.93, 46.39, 49.79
